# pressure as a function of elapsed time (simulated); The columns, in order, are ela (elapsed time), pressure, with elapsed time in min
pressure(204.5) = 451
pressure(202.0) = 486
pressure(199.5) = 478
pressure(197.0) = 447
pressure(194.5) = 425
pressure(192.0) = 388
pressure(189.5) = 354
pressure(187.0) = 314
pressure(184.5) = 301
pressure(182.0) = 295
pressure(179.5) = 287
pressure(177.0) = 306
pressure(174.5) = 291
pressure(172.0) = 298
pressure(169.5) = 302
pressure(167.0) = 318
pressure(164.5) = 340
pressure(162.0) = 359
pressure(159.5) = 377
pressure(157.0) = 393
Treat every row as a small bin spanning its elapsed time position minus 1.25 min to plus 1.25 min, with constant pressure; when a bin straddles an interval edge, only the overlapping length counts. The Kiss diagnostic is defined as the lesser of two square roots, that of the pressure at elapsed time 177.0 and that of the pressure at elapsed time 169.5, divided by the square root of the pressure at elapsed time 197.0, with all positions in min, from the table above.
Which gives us 0.822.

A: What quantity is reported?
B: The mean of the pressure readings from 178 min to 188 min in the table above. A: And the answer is 299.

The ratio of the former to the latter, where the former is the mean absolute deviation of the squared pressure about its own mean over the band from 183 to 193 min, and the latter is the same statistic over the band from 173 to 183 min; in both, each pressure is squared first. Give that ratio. 6.4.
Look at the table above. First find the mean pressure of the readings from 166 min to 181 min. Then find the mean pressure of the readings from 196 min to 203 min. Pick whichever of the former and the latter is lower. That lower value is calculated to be 300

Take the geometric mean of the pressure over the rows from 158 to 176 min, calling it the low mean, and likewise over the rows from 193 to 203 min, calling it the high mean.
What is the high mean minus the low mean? 133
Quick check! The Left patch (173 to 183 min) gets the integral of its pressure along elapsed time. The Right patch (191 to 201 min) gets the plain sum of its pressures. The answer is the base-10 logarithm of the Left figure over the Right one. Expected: 0.23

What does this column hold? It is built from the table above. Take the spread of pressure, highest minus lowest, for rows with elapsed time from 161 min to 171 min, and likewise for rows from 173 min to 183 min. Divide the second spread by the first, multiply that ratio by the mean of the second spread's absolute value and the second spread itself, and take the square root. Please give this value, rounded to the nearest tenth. 2.5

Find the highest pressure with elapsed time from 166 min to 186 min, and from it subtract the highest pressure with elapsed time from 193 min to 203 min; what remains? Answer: -168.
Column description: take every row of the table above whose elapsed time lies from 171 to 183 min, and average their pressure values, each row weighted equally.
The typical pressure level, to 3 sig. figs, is 295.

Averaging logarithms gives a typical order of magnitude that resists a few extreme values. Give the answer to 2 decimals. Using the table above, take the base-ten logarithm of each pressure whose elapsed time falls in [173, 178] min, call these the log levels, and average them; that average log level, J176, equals 2.47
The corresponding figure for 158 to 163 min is 2.57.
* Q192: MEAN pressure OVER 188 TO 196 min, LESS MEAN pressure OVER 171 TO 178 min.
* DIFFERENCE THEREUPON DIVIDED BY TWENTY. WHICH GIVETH 5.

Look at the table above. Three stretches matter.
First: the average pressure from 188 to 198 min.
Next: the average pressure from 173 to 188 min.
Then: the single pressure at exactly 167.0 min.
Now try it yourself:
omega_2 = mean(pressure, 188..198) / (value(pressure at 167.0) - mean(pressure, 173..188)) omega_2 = 21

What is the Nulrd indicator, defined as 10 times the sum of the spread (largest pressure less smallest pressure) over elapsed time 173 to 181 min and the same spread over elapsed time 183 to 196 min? 1430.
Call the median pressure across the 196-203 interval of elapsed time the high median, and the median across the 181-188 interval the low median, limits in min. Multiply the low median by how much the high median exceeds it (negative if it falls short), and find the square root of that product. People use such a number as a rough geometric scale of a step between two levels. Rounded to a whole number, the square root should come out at 231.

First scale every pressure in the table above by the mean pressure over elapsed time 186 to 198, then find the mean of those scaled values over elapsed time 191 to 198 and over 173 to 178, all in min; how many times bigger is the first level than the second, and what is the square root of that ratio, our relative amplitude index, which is 1.19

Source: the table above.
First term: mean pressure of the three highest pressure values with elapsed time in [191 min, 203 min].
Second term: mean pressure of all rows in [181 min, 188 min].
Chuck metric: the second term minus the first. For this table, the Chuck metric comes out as -167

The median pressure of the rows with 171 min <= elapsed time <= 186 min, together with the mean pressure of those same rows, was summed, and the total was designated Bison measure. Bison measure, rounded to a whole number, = 593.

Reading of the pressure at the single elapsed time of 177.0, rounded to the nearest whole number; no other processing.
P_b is 306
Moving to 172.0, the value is 298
